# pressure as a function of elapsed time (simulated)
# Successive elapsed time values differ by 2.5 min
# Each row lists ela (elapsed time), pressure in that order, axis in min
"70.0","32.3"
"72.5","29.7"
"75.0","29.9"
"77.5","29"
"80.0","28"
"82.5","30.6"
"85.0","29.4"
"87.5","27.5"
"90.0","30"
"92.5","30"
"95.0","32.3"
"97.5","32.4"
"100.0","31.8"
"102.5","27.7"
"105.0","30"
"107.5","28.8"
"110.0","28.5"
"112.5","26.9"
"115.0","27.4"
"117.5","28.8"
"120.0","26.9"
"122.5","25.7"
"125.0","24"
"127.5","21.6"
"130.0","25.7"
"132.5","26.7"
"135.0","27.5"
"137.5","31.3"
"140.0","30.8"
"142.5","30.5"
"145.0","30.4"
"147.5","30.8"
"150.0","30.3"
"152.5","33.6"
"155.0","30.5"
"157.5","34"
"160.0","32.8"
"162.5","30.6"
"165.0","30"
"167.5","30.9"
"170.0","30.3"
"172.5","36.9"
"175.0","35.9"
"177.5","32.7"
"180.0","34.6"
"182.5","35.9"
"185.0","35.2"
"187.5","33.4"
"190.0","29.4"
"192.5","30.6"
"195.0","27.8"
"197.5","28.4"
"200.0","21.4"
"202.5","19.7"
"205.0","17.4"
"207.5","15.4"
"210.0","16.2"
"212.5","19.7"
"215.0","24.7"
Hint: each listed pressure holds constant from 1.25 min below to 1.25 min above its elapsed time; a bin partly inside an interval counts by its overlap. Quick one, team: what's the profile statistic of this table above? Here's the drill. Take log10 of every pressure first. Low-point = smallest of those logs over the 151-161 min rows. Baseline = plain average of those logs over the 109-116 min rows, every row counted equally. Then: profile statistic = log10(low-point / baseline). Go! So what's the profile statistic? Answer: 0.013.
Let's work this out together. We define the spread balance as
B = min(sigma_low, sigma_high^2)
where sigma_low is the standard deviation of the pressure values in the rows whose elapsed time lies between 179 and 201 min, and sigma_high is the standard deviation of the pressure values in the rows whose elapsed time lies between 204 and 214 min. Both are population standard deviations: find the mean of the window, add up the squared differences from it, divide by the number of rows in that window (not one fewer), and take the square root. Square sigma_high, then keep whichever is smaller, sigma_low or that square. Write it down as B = 2.63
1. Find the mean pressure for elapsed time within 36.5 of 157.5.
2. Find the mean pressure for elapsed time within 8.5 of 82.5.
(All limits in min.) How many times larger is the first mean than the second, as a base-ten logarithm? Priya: 0.023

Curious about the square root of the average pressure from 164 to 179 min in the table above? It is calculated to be 5.7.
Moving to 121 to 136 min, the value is 5.0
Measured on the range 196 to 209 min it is 4.5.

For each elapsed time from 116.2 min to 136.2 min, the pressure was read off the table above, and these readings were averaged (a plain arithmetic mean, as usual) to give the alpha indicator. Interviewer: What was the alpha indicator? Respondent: 25.9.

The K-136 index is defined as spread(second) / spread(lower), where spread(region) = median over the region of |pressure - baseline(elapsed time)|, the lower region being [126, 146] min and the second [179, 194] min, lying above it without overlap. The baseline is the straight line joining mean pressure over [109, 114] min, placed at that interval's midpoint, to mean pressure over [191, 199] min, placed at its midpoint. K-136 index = 2.3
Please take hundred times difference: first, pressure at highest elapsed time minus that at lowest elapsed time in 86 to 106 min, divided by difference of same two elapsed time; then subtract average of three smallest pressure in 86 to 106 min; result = -2826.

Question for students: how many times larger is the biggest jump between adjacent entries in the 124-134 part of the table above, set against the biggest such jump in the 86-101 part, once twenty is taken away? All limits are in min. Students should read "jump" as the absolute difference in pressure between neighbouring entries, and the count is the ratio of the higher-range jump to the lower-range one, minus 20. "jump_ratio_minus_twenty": -18.4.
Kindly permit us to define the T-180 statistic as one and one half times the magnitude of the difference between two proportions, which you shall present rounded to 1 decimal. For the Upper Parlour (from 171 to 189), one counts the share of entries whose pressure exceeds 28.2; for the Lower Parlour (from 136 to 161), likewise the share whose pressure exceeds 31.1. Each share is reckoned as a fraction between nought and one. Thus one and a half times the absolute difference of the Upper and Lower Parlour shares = 0.9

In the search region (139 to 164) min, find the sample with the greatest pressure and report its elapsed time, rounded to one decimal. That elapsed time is 157.5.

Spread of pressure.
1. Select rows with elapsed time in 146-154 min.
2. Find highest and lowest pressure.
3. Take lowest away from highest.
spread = 3.3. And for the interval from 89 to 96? 2.3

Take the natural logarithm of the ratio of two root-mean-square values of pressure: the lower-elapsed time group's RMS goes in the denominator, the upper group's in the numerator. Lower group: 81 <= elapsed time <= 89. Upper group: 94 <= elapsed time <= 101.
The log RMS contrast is 0.10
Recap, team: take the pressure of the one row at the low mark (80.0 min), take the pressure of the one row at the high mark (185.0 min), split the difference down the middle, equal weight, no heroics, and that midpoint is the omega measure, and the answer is 31.6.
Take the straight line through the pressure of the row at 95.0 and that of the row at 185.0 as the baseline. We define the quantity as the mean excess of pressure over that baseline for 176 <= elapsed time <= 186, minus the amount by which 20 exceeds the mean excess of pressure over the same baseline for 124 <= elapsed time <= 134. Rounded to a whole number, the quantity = -29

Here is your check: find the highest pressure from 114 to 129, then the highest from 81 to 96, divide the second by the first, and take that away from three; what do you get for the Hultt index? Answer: 1.88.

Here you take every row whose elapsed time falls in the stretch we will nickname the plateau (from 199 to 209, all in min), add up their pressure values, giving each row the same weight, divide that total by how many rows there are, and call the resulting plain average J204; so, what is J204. 18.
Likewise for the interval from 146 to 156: 31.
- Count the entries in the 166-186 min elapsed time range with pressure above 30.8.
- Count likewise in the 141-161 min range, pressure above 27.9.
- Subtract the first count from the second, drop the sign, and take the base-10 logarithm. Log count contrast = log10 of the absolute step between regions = 0.00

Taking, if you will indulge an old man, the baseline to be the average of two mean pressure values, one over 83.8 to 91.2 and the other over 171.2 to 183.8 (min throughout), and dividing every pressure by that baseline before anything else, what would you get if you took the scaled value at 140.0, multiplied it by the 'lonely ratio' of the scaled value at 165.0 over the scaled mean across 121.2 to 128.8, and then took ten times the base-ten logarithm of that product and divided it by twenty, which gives 0.04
